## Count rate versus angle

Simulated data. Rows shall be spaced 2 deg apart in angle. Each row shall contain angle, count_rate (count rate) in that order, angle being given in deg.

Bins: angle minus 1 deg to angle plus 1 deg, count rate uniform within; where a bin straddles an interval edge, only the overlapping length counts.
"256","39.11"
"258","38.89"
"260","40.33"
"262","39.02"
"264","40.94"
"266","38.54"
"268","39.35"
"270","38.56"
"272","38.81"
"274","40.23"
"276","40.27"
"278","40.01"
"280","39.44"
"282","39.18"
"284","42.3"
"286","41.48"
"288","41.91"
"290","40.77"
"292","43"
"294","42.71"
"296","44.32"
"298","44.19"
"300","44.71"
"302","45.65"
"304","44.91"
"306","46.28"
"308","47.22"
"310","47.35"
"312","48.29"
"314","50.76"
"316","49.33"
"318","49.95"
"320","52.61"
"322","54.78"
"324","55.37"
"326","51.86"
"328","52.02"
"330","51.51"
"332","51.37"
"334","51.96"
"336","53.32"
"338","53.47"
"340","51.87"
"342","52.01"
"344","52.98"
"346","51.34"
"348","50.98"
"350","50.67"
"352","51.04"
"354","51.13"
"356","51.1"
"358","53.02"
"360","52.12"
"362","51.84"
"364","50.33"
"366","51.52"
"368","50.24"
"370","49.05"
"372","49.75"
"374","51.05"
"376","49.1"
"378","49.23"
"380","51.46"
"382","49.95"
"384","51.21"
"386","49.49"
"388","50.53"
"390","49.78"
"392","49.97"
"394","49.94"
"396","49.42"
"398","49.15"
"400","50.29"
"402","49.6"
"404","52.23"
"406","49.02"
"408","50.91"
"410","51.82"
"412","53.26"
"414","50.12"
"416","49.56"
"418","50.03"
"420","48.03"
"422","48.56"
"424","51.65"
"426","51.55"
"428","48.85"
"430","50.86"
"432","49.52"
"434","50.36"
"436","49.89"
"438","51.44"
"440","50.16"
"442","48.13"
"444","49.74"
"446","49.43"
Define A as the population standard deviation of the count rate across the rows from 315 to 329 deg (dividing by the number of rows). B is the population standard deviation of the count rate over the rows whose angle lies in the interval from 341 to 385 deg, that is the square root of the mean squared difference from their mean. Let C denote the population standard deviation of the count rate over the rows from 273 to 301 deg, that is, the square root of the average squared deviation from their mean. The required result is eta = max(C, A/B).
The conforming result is 1.9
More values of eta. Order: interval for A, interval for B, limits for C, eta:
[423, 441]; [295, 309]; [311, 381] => 1.5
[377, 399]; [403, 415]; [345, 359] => 0.7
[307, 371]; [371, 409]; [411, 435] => 2.0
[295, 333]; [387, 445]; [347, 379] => 2.9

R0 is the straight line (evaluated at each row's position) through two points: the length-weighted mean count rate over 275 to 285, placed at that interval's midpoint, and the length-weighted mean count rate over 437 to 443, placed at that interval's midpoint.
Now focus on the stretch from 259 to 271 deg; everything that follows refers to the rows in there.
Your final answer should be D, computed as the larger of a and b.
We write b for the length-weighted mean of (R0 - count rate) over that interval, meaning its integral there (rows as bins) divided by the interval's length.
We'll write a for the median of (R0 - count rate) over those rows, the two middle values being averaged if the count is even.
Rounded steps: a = 0.1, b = -0.1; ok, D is 0.1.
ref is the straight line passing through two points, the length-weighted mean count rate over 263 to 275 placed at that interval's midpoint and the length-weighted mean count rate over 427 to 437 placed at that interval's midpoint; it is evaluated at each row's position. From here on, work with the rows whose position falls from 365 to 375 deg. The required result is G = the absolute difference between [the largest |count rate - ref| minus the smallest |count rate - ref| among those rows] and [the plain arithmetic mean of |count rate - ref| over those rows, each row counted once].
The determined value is 1.7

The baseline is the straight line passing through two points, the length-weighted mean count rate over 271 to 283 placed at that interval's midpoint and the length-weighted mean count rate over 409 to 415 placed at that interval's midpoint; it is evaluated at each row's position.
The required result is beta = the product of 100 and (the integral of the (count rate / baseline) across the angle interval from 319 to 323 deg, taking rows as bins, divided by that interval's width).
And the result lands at 123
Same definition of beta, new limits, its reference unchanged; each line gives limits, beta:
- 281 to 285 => 101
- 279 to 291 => 101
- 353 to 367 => 110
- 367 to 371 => 104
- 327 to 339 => 117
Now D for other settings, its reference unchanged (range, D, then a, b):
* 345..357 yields -6.4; -6.4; -6.5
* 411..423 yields -1.3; -1.3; -1.4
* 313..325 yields -9.2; -9.2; -9.5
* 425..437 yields -0.5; -0.5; -0.8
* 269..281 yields 0.5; 0.5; 0.4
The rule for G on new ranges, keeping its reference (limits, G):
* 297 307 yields 2.0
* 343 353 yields 4.2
